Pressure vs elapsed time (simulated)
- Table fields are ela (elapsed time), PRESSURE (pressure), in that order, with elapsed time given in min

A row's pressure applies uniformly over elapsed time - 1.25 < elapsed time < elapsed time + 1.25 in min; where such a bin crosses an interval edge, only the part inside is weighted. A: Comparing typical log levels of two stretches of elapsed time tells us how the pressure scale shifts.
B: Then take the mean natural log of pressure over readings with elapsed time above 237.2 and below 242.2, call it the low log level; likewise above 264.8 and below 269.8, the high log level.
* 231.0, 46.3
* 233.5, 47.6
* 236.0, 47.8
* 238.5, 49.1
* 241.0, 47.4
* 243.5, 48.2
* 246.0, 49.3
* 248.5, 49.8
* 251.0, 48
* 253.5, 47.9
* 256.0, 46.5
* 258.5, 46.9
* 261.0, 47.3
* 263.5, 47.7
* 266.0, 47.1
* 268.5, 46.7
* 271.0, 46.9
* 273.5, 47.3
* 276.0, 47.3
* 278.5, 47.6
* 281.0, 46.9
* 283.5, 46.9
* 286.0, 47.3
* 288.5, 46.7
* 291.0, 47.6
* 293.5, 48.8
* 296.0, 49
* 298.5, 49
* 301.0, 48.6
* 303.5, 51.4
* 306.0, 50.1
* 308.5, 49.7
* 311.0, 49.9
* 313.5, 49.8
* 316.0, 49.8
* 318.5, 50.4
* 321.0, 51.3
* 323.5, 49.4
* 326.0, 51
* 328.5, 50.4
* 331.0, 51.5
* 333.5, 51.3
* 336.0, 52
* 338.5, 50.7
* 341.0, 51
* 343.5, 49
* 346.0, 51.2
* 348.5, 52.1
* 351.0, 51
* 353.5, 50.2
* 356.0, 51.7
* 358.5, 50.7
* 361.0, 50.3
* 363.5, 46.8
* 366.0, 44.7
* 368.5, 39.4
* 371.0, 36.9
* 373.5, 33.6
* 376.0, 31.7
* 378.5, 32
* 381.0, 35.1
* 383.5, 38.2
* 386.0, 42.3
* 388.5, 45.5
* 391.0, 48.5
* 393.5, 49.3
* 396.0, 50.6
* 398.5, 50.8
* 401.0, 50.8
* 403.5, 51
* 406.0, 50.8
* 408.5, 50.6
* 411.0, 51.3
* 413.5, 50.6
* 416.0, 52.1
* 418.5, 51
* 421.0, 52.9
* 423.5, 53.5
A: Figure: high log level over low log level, 0.993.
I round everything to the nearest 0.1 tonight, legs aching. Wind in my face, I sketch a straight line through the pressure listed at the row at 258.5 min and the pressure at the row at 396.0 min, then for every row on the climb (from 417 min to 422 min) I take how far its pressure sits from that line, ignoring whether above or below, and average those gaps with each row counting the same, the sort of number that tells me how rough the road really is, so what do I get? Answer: 0.9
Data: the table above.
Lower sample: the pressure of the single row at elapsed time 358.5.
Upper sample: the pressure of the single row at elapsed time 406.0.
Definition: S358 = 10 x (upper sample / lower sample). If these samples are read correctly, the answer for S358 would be 10.0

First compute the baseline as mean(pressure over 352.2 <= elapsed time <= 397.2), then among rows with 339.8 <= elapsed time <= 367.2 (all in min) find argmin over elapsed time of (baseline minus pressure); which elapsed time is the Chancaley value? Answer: 348.5 min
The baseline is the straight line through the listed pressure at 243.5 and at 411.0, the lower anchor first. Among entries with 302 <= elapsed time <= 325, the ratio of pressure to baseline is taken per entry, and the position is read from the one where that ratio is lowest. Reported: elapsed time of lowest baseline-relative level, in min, 323.5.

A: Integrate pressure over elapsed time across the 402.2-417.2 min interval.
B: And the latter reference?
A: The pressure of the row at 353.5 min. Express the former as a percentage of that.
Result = 1526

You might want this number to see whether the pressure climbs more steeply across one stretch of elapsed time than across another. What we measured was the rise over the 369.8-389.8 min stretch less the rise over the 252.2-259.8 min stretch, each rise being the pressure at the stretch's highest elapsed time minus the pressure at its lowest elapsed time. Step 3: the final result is 10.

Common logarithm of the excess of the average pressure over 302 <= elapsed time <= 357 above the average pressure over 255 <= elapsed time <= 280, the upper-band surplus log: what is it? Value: 0.55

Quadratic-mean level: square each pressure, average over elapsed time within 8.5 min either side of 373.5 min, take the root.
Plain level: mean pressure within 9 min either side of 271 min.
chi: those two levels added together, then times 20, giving 1674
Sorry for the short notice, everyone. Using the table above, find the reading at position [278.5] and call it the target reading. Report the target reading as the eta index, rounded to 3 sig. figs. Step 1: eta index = 47.6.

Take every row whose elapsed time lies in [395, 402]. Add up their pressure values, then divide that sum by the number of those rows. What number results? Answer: 50.7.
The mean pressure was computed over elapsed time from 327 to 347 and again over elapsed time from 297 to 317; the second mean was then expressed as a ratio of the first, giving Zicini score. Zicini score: 0.98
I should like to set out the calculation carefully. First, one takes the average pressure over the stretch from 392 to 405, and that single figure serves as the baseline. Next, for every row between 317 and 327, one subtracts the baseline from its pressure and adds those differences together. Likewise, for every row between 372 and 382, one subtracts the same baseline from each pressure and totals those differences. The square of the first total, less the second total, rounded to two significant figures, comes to 70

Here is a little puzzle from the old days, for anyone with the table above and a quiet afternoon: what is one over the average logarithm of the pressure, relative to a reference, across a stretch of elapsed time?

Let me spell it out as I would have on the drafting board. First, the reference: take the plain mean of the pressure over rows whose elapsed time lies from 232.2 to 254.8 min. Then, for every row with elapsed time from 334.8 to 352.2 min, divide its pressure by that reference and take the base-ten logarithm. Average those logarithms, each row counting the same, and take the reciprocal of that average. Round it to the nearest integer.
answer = 43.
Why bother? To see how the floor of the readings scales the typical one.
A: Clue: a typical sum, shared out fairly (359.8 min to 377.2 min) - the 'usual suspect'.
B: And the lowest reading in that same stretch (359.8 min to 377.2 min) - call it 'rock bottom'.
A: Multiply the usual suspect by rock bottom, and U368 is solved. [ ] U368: 1283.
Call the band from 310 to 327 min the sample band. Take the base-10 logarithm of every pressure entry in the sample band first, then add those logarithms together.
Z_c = 11.9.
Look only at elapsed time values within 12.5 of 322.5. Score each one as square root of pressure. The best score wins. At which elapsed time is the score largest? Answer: 331.0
